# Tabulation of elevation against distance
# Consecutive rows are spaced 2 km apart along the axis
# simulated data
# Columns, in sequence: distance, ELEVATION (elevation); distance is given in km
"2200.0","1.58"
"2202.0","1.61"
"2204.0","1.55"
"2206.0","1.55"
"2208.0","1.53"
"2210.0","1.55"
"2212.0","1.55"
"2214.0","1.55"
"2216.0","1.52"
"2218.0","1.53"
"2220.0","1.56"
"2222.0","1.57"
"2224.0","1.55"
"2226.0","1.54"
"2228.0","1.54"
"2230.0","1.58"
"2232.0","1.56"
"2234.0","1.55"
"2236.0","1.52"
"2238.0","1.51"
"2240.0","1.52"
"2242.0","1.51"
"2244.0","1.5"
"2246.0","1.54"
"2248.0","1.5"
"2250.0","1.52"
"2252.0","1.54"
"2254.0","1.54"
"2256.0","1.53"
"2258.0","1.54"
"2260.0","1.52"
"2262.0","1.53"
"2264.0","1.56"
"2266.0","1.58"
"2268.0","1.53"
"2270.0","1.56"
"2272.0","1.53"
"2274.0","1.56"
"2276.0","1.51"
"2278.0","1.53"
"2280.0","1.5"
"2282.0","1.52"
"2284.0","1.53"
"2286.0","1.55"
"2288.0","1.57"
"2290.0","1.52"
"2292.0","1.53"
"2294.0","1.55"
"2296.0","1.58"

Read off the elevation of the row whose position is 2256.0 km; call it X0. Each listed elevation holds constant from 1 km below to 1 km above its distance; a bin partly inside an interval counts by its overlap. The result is 1.53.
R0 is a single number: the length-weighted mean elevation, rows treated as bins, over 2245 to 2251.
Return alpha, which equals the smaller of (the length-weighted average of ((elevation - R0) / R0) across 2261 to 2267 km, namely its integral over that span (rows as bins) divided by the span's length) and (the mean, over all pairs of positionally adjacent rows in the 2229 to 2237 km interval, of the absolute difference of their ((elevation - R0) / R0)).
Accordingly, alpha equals 0.013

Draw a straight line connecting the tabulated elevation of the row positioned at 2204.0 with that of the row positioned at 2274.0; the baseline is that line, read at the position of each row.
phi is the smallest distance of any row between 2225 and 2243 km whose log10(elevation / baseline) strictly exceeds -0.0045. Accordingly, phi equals 2226.0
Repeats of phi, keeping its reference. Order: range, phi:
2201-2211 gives 2202.0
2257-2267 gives 2264.0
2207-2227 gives 2210.0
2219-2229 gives 2220.0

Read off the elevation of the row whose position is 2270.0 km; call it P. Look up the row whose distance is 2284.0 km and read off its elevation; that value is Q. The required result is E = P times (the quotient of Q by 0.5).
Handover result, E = 4.77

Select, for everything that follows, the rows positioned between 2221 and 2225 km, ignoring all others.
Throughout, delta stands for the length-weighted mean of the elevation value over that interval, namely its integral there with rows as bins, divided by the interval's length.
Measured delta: 1.56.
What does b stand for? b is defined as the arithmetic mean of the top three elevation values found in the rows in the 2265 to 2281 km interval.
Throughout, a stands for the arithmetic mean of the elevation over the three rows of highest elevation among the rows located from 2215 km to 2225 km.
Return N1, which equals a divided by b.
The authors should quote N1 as 1.00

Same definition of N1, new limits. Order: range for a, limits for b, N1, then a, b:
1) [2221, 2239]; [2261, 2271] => 1.00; 1.57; 1.567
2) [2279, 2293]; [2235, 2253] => 1.01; 1.55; 1.533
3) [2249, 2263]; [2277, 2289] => 0.99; 1.54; 1.550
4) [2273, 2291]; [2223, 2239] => 1.00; 1.56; 1.563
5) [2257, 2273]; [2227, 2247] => 1.00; 1.57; 1.563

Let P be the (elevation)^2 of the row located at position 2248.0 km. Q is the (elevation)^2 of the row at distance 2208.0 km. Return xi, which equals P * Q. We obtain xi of 5.3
